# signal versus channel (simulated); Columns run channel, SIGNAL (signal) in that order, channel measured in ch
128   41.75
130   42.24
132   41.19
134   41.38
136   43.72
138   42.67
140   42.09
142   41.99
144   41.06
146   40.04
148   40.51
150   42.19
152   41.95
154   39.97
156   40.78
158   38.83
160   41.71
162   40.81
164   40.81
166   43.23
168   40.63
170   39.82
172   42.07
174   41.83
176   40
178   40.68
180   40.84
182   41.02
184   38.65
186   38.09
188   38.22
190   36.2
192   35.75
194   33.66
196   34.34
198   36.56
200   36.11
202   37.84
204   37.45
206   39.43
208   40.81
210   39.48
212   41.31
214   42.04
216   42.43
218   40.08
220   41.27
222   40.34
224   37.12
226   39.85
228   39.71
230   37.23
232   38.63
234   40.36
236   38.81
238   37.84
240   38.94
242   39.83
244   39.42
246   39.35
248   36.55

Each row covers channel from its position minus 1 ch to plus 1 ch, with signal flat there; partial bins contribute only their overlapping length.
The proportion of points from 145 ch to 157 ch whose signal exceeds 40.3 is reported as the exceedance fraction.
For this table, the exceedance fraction 0.67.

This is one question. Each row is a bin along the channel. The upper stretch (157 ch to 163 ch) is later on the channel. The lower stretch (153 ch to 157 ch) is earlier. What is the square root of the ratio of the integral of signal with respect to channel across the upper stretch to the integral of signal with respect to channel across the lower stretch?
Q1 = 1.23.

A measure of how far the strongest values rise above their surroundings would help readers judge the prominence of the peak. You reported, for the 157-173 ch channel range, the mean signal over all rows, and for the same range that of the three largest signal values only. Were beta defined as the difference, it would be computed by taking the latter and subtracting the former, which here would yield 1.3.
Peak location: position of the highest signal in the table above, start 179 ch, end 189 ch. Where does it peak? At 182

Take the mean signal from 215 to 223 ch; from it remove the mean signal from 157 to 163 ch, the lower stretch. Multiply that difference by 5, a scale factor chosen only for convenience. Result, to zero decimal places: 3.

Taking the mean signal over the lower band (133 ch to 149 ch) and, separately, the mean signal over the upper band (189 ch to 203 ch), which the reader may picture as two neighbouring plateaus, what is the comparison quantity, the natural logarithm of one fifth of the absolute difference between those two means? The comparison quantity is 0.17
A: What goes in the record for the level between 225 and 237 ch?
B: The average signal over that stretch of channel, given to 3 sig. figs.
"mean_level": 39.1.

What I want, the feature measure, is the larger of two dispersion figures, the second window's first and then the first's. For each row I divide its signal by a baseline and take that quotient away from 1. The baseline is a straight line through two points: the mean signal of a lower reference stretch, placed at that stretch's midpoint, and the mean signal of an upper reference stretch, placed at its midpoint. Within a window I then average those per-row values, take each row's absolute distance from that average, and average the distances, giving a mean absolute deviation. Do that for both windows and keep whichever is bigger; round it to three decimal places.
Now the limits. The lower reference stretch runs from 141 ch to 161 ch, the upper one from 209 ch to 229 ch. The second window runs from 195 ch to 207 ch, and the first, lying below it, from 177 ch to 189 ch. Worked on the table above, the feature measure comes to 0.032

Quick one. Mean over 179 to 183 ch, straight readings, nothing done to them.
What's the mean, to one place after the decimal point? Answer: 40.9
